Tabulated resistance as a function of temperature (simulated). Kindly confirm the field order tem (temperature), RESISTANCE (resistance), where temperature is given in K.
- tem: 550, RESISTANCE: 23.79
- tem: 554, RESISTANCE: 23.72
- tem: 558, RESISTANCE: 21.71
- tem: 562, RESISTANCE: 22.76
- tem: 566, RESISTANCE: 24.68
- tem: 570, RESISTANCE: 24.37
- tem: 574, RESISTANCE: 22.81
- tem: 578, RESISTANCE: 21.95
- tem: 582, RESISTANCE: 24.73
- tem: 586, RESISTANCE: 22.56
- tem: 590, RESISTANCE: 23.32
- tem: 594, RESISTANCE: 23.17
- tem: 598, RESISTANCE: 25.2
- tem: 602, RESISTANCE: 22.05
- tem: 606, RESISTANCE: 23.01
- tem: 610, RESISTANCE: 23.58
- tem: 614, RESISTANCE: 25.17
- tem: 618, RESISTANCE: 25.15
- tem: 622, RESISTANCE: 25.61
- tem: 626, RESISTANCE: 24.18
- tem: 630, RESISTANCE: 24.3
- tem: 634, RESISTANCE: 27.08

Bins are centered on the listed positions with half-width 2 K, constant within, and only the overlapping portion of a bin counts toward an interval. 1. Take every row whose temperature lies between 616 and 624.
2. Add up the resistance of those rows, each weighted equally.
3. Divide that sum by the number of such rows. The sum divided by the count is 25.4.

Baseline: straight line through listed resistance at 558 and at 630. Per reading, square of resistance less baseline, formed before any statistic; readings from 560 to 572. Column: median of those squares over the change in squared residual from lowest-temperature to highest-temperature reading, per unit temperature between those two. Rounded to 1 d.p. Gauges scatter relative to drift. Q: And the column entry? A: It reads 9.6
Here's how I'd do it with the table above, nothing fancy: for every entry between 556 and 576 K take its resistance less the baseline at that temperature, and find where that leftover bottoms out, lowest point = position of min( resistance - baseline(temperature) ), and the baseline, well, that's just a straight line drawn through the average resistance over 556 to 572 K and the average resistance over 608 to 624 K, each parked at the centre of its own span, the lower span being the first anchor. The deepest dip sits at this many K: 558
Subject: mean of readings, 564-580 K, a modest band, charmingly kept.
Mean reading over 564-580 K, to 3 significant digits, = 23.5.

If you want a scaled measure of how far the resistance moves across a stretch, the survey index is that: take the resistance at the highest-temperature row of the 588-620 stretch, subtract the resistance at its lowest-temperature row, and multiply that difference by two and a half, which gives 5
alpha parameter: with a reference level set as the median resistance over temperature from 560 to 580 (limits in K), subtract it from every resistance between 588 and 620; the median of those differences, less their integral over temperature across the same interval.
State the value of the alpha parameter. -32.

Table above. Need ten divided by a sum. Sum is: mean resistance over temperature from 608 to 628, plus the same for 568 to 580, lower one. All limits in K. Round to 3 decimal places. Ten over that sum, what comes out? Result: 0.209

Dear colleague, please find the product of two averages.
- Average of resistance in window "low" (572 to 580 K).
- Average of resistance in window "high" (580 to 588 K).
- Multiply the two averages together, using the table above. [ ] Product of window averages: 529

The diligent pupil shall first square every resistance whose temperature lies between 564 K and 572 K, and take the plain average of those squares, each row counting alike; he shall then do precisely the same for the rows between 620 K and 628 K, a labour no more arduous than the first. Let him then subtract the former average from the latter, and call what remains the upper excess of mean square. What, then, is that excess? 19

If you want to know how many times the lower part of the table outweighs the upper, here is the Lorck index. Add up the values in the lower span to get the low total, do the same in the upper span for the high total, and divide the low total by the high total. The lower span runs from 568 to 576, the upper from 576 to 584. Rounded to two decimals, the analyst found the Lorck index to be 1.01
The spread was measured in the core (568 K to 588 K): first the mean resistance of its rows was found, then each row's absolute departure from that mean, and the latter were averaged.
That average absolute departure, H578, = 1.01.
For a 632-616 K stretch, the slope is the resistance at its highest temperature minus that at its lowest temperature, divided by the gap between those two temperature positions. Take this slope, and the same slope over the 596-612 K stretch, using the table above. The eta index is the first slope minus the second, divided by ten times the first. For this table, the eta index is -0.1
